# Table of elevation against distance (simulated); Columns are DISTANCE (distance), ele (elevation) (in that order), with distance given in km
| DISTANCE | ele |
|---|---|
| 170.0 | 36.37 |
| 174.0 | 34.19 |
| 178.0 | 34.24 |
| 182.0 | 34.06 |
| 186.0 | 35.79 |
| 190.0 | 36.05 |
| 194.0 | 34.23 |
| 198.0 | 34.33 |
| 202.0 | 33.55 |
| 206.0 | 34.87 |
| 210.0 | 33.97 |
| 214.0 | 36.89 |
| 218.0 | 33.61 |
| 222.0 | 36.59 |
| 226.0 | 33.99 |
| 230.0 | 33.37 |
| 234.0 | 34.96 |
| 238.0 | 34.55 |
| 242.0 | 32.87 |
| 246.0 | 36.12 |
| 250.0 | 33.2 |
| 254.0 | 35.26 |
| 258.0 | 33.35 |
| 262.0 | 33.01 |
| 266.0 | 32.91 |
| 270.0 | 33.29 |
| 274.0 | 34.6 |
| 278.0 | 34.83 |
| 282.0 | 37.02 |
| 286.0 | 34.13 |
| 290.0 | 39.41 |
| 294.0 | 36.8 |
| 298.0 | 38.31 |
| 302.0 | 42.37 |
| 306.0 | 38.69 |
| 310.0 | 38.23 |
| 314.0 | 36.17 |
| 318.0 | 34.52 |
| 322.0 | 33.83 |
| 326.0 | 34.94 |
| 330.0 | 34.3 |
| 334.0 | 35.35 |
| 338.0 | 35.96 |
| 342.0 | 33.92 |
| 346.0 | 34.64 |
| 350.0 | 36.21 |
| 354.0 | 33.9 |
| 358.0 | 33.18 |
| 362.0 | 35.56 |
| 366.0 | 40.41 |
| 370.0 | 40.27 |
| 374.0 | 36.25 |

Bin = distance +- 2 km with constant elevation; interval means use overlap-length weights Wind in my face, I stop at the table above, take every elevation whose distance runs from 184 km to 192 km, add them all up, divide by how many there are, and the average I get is 35.9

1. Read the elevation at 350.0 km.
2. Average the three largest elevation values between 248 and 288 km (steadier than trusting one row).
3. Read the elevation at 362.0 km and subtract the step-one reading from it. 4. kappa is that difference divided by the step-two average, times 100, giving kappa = -2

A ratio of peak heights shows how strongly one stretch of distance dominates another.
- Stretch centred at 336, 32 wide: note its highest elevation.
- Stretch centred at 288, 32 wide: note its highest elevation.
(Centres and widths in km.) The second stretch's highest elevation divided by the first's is 1.17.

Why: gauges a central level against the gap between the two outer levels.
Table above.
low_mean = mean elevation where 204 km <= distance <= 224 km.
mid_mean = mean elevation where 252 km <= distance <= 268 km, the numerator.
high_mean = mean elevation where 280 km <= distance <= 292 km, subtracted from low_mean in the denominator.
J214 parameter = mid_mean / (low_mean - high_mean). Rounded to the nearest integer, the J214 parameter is -20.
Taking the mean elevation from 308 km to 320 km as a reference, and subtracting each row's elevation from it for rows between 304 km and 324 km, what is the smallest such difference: -2.4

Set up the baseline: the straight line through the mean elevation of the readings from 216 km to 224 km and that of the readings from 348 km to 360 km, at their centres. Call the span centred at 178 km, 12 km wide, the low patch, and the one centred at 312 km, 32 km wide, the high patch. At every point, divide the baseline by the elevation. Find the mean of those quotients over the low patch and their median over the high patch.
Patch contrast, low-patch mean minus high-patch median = 0.10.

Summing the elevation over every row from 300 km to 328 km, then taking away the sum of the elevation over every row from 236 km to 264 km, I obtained 20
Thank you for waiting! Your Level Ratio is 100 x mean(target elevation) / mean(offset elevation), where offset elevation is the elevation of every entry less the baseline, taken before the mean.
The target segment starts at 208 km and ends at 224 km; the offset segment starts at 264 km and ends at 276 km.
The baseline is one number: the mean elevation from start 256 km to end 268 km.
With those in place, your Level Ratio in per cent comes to 6915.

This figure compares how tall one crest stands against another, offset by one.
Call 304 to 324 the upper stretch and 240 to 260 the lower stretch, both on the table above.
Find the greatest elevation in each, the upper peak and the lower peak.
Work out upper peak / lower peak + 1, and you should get 2.07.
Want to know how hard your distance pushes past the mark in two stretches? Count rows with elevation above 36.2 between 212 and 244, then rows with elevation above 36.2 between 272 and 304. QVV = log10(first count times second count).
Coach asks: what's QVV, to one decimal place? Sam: 1.0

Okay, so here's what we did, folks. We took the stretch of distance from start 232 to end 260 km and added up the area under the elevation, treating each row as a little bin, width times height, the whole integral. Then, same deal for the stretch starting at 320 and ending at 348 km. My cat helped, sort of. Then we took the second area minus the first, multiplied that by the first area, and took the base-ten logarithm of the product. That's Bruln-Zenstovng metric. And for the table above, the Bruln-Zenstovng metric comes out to 4.0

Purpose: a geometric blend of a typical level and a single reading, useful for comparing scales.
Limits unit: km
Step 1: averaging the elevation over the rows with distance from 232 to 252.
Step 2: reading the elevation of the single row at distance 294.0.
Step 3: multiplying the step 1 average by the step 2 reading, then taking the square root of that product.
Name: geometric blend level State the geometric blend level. 35.5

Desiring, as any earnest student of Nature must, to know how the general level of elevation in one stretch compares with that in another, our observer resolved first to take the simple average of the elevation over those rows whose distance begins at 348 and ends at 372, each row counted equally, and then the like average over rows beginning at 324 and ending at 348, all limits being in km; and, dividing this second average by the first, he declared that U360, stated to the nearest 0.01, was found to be 0.95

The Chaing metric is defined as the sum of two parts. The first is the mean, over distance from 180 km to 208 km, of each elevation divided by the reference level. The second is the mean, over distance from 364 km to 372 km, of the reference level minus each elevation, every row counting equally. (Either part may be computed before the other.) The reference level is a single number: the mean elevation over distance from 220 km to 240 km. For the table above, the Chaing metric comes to -4.6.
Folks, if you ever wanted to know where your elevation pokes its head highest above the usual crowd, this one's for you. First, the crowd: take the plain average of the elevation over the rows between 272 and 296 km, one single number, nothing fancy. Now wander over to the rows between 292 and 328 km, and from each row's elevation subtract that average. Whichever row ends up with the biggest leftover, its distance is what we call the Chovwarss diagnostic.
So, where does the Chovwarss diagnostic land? 302.0 km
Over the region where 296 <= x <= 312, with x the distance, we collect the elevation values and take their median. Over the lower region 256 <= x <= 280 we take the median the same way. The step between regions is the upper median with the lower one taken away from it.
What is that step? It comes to 5.2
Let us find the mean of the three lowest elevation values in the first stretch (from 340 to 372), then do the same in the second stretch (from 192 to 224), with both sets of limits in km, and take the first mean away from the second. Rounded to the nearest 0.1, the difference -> 0.0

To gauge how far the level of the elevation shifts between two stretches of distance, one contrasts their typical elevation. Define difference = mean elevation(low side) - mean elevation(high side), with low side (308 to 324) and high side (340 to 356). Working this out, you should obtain 1.0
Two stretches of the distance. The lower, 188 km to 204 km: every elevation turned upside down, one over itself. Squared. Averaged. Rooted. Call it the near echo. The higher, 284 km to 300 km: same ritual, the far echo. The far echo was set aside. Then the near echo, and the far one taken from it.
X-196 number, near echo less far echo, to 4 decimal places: 0.0020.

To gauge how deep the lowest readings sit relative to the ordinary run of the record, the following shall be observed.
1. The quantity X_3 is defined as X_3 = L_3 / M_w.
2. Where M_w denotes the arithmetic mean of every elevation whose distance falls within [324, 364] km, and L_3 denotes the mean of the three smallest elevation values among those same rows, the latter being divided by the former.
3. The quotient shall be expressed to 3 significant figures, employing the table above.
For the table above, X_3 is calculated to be 0.968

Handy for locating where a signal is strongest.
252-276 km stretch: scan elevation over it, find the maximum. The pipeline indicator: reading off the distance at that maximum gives 254.0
